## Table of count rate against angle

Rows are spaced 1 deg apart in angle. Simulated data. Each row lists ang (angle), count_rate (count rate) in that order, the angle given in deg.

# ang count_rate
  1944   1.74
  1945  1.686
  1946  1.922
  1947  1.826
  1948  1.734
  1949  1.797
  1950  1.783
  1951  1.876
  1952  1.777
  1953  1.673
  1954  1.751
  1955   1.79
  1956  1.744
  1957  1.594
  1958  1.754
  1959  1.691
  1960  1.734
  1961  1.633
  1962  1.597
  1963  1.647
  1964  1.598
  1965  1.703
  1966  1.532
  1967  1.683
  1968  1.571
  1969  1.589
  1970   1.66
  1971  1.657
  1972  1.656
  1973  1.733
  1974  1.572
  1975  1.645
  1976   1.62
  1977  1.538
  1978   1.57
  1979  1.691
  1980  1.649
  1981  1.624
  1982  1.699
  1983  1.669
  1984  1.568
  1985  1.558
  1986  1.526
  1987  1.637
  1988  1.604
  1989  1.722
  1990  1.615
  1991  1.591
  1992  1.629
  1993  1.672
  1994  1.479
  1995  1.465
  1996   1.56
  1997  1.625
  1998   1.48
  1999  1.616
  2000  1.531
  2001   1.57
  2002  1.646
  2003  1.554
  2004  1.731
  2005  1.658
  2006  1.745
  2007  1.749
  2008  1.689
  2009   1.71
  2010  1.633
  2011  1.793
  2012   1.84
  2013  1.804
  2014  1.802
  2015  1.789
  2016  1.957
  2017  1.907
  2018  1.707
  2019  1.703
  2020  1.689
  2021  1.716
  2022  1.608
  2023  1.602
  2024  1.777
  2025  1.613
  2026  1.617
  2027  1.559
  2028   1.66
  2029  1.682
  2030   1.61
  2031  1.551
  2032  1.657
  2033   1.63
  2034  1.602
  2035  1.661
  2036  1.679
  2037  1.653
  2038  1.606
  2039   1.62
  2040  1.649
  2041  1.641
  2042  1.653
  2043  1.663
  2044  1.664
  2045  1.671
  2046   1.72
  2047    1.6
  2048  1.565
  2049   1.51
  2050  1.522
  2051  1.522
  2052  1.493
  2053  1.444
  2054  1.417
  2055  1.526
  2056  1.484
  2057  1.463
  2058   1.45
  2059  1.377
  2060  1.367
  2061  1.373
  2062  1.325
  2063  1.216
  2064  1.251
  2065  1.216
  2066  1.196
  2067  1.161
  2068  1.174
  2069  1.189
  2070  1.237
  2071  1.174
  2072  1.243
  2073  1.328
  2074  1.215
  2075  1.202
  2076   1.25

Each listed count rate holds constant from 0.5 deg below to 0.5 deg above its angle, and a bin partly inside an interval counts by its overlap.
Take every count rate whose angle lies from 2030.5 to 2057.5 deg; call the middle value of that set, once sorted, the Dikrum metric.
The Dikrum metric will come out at 1.61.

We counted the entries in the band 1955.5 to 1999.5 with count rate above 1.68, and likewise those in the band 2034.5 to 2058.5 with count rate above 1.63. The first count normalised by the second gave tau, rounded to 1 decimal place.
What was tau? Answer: 1.0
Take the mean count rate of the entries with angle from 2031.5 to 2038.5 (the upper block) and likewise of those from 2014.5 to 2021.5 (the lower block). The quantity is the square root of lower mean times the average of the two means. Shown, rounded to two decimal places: 1.75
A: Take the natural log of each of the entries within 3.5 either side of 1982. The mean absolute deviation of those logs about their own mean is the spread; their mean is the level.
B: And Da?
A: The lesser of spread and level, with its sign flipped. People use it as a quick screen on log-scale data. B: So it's -0.028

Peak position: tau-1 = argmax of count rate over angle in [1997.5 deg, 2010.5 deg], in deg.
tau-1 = 2007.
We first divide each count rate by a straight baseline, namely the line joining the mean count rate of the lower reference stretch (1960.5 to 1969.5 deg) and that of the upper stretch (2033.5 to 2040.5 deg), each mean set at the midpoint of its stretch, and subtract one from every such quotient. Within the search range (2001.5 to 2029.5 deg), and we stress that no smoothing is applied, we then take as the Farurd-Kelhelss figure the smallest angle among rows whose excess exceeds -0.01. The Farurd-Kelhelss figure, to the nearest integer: 2002 deg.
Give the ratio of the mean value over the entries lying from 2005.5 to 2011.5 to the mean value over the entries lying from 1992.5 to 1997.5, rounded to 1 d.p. 1.1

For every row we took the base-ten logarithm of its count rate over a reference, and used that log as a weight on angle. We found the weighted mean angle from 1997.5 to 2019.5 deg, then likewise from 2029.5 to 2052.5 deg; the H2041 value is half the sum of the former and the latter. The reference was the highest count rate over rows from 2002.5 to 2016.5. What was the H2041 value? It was 2023.8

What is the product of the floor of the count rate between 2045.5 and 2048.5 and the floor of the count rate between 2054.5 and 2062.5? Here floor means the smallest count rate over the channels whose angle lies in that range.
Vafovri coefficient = 2.07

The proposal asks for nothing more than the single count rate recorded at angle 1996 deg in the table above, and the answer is 1.56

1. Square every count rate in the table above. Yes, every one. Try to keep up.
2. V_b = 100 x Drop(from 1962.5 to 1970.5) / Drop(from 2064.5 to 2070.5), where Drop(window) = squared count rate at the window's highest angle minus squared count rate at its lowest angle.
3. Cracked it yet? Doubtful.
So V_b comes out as 83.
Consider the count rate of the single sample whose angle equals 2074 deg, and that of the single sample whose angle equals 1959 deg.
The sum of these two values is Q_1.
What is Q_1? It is 2.91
